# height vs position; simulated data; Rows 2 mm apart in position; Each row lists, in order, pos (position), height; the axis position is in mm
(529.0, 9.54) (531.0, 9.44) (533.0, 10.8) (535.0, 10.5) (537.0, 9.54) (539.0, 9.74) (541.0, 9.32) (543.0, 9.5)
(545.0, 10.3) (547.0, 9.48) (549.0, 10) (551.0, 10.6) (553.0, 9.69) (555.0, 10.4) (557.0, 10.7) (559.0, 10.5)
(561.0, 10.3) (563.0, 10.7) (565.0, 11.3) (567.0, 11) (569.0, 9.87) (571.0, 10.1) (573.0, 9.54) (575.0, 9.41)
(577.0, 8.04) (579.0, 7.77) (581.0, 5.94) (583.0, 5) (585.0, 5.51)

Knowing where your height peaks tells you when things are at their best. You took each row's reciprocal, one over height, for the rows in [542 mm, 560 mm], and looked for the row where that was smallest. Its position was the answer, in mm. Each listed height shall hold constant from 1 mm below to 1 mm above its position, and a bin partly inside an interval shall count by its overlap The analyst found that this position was 557.0 mm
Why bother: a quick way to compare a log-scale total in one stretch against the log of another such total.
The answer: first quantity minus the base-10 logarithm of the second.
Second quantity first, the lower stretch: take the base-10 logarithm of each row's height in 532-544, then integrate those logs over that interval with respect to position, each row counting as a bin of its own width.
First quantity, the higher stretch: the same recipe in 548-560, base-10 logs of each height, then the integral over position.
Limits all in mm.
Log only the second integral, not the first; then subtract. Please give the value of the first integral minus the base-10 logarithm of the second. 11.1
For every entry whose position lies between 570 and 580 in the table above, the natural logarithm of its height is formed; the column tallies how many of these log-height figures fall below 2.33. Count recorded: 5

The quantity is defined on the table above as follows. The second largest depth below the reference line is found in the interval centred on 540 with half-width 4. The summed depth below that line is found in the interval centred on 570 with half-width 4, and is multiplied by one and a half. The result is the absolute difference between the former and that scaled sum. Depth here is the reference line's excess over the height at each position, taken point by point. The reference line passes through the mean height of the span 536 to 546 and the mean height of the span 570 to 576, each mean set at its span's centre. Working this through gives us 2.8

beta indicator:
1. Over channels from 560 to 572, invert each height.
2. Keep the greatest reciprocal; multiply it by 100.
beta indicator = 10.1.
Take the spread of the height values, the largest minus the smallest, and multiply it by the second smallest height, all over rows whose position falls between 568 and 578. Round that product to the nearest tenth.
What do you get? 19.4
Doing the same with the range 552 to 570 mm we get 15.9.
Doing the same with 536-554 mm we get 12.1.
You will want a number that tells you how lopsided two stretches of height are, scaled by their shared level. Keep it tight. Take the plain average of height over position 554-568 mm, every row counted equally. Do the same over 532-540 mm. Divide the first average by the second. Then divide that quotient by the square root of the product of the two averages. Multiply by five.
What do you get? 0.51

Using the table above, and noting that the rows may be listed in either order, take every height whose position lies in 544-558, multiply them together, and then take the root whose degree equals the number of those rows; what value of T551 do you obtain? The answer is 10.2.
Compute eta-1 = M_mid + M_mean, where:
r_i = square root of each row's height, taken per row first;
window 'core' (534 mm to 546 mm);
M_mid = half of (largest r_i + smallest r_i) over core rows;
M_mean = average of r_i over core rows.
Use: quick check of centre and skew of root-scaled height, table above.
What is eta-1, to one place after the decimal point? 6.3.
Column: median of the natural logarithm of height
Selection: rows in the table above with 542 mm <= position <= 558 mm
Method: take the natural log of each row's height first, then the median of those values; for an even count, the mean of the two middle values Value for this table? 2.32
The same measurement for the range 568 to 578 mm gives 2.26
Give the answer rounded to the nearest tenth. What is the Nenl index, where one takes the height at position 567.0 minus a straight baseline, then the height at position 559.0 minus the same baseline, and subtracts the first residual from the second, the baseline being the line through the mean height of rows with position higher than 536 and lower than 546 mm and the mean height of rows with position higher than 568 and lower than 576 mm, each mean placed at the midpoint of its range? -0.5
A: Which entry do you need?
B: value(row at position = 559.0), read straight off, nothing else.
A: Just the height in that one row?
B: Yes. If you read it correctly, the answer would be 10.5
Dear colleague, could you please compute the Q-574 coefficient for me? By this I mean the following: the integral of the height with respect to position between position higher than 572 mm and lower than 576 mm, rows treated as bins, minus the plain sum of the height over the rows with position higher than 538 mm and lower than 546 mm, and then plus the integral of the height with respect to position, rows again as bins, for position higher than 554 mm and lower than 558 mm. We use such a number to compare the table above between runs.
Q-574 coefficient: 41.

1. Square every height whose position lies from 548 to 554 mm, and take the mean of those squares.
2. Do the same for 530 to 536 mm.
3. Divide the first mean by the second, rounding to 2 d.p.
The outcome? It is 0.97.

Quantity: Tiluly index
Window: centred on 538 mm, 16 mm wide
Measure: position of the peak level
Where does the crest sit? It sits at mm 533.0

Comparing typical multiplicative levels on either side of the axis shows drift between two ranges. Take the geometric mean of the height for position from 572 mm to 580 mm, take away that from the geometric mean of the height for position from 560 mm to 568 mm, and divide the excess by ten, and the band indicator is 0.22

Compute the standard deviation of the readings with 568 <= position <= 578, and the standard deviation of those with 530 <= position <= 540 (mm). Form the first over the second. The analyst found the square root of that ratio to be 1.15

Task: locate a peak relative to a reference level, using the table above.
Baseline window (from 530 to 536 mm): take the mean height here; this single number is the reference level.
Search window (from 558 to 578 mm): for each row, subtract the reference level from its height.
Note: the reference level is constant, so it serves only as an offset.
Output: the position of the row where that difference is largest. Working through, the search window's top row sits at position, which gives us 565.0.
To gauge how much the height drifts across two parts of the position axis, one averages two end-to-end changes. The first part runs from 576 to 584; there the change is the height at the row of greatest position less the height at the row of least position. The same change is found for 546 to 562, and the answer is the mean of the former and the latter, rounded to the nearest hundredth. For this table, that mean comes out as -1.11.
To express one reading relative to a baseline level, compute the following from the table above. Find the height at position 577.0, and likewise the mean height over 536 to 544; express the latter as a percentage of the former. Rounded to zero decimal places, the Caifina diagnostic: 118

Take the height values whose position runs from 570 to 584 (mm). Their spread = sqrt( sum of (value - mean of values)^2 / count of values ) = 1.78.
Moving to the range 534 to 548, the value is 0.42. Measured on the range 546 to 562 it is 0.41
